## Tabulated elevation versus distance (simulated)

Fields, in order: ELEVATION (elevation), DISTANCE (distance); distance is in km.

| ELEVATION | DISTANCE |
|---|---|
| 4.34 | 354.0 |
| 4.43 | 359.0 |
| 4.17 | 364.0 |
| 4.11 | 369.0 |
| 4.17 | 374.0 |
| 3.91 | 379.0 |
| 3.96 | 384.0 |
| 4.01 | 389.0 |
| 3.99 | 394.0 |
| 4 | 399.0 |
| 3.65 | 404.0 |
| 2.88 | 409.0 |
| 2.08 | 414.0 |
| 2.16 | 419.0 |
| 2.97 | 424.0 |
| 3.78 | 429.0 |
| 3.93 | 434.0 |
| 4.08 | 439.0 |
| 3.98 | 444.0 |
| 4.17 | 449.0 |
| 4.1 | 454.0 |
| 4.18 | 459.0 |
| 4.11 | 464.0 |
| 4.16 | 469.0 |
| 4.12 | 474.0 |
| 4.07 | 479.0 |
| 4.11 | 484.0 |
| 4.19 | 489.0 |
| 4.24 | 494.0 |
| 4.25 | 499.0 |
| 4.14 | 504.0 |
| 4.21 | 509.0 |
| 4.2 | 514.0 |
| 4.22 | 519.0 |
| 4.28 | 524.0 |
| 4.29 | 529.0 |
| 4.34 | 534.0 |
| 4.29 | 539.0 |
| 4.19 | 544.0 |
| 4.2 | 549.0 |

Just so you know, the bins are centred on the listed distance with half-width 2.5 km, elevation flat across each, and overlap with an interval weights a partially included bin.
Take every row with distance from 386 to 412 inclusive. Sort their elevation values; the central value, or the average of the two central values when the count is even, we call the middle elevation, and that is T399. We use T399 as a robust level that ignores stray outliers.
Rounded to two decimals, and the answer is 3.99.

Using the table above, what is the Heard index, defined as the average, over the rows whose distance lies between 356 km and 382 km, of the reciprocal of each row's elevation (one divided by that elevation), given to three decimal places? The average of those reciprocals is 0.241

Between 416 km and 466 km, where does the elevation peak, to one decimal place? 459.0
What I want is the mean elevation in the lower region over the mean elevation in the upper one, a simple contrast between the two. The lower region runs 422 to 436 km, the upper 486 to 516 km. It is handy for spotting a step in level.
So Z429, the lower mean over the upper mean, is 0.85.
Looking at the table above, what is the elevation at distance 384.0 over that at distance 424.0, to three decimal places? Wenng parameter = 1.333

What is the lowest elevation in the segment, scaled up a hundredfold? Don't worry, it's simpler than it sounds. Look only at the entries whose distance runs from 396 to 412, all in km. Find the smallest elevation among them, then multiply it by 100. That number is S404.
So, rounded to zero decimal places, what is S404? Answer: 288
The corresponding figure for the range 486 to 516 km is 414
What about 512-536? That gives 420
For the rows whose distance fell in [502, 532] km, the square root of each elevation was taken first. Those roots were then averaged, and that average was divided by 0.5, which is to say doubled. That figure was 4.11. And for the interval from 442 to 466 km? 4.05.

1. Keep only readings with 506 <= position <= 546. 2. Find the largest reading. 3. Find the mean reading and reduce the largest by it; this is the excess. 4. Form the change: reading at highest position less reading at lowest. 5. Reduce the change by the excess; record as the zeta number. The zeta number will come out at -0.11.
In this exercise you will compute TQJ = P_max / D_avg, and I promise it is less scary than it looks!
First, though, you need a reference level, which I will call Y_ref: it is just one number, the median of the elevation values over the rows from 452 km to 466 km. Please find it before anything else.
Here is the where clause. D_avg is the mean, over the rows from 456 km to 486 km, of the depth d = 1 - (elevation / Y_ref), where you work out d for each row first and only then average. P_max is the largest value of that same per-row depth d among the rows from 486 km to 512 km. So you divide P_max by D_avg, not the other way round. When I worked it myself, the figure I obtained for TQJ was 2.0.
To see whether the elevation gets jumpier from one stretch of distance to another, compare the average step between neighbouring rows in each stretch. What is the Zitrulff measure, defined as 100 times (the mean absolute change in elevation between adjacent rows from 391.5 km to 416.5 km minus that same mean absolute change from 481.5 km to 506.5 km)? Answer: 42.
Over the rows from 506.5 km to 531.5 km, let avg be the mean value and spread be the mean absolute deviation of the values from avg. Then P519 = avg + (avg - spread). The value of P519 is 8.4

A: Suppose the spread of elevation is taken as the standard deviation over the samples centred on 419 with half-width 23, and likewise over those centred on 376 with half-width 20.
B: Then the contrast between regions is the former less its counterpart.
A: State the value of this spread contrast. 0.6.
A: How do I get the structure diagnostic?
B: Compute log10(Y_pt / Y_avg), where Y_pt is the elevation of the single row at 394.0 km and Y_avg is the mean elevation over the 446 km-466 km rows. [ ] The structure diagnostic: -0.016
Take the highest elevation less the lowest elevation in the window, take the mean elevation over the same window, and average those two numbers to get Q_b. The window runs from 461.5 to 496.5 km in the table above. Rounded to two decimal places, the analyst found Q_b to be 2.16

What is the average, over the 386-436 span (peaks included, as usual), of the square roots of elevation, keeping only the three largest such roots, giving 2.00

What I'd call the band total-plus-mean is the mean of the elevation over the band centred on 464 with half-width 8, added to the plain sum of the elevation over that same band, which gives 16.6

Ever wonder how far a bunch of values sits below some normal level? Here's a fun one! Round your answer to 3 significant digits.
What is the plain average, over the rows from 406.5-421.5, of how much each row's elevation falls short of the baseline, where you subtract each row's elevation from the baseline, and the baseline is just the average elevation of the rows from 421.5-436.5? 1.19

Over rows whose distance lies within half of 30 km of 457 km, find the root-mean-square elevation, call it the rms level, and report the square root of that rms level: 2.03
